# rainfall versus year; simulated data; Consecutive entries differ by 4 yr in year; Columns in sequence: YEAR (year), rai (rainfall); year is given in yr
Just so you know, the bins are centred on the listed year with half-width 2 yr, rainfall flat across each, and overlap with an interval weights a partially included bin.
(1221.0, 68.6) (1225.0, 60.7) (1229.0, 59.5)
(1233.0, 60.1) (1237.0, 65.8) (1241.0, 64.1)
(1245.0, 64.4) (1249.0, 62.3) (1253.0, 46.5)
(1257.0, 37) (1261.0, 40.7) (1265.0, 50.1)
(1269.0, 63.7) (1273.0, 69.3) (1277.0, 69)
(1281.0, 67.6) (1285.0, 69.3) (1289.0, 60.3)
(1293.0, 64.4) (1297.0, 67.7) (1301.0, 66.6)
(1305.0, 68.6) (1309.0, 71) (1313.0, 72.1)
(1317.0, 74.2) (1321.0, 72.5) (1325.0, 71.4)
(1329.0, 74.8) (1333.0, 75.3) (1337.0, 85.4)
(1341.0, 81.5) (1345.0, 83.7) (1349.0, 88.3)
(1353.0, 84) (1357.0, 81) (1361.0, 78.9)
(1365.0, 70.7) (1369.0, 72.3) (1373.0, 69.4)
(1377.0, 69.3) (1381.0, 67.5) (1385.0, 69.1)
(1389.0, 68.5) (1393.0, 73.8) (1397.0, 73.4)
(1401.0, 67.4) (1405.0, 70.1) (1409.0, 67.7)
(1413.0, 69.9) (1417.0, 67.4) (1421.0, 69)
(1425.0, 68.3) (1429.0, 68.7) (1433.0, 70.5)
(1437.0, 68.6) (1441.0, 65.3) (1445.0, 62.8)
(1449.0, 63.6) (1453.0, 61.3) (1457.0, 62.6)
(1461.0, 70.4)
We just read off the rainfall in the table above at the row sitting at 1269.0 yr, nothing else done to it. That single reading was 63.7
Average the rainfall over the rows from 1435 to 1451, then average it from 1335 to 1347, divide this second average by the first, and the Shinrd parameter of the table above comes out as 1.28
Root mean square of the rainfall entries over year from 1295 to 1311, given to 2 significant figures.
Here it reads 68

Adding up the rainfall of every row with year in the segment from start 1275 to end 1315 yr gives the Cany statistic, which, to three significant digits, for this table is 677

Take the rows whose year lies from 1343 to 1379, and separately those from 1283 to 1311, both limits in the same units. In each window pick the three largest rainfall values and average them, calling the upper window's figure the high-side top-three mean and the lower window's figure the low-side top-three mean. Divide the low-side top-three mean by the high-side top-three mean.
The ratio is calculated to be 0.82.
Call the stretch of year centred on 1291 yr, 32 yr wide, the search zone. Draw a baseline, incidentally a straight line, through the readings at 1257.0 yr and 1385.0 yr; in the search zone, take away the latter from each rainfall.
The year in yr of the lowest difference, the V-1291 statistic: 1289.0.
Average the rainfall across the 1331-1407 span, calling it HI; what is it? 75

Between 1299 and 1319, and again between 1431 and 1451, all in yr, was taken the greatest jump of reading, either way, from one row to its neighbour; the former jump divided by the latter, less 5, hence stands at -4.3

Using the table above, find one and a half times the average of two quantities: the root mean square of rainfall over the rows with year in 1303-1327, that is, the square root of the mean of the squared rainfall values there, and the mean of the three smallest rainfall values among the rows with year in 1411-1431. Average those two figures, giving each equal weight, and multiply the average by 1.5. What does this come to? 105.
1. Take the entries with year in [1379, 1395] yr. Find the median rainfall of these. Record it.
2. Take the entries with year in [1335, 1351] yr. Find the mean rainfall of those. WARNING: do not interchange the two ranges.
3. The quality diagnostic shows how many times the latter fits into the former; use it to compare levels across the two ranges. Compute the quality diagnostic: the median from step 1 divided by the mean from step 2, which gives 0.81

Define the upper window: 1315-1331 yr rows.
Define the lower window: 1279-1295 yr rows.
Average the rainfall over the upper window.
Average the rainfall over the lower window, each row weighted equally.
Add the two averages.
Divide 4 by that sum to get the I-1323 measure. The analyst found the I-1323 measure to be 0.029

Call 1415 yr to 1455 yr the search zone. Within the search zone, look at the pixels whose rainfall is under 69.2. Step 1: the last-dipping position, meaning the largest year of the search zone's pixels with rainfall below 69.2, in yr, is 1453.0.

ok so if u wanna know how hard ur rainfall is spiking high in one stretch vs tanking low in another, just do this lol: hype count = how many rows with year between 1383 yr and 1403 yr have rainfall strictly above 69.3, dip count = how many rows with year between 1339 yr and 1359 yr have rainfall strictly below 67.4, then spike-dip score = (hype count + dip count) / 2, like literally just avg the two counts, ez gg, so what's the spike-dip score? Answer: 1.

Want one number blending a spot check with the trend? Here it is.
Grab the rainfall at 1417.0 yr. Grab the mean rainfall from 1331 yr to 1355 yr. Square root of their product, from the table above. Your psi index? 75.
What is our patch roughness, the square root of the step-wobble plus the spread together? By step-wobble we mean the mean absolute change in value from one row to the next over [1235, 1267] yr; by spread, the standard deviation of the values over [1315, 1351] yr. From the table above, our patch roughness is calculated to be 3.5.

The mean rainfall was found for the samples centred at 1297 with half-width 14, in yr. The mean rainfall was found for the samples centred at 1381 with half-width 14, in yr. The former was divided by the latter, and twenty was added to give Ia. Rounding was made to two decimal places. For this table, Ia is 20.96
